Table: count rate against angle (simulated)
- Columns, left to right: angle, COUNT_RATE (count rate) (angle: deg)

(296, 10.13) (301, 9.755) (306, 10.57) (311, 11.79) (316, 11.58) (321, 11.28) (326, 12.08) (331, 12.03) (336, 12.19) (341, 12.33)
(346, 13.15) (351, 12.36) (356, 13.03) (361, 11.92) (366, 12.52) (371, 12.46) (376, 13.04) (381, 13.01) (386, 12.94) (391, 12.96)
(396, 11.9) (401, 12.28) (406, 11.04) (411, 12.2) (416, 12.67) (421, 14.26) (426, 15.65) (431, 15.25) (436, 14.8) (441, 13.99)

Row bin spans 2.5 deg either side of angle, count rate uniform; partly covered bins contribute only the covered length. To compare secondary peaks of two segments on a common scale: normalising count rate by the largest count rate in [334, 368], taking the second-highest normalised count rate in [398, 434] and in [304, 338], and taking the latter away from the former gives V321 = 0.24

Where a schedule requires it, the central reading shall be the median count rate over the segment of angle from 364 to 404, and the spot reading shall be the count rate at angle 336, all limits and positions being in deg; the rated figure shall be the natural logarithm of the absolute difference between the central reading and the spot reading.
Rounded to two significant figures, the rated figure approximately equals -0.62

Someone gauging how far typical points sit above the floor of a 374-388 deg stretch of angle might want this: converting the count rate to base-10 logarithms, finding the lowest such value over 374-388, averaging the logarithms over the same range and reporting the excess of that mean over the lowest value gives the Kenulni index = 0.002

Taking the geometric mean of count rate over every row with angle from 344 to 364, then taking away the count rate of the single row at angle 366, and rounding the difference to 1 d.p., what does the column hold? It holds 0.1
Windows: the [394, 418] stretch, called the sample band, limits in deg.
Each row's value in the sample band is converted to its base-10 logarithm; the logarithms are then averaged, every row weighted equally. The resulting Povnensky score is 1.08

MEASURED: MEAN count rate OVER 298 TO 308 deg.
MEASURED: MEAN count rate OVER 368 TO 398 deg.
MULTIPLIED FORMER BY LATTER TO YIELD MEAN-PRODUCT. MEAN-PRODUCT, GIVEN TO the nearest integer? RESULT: 129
